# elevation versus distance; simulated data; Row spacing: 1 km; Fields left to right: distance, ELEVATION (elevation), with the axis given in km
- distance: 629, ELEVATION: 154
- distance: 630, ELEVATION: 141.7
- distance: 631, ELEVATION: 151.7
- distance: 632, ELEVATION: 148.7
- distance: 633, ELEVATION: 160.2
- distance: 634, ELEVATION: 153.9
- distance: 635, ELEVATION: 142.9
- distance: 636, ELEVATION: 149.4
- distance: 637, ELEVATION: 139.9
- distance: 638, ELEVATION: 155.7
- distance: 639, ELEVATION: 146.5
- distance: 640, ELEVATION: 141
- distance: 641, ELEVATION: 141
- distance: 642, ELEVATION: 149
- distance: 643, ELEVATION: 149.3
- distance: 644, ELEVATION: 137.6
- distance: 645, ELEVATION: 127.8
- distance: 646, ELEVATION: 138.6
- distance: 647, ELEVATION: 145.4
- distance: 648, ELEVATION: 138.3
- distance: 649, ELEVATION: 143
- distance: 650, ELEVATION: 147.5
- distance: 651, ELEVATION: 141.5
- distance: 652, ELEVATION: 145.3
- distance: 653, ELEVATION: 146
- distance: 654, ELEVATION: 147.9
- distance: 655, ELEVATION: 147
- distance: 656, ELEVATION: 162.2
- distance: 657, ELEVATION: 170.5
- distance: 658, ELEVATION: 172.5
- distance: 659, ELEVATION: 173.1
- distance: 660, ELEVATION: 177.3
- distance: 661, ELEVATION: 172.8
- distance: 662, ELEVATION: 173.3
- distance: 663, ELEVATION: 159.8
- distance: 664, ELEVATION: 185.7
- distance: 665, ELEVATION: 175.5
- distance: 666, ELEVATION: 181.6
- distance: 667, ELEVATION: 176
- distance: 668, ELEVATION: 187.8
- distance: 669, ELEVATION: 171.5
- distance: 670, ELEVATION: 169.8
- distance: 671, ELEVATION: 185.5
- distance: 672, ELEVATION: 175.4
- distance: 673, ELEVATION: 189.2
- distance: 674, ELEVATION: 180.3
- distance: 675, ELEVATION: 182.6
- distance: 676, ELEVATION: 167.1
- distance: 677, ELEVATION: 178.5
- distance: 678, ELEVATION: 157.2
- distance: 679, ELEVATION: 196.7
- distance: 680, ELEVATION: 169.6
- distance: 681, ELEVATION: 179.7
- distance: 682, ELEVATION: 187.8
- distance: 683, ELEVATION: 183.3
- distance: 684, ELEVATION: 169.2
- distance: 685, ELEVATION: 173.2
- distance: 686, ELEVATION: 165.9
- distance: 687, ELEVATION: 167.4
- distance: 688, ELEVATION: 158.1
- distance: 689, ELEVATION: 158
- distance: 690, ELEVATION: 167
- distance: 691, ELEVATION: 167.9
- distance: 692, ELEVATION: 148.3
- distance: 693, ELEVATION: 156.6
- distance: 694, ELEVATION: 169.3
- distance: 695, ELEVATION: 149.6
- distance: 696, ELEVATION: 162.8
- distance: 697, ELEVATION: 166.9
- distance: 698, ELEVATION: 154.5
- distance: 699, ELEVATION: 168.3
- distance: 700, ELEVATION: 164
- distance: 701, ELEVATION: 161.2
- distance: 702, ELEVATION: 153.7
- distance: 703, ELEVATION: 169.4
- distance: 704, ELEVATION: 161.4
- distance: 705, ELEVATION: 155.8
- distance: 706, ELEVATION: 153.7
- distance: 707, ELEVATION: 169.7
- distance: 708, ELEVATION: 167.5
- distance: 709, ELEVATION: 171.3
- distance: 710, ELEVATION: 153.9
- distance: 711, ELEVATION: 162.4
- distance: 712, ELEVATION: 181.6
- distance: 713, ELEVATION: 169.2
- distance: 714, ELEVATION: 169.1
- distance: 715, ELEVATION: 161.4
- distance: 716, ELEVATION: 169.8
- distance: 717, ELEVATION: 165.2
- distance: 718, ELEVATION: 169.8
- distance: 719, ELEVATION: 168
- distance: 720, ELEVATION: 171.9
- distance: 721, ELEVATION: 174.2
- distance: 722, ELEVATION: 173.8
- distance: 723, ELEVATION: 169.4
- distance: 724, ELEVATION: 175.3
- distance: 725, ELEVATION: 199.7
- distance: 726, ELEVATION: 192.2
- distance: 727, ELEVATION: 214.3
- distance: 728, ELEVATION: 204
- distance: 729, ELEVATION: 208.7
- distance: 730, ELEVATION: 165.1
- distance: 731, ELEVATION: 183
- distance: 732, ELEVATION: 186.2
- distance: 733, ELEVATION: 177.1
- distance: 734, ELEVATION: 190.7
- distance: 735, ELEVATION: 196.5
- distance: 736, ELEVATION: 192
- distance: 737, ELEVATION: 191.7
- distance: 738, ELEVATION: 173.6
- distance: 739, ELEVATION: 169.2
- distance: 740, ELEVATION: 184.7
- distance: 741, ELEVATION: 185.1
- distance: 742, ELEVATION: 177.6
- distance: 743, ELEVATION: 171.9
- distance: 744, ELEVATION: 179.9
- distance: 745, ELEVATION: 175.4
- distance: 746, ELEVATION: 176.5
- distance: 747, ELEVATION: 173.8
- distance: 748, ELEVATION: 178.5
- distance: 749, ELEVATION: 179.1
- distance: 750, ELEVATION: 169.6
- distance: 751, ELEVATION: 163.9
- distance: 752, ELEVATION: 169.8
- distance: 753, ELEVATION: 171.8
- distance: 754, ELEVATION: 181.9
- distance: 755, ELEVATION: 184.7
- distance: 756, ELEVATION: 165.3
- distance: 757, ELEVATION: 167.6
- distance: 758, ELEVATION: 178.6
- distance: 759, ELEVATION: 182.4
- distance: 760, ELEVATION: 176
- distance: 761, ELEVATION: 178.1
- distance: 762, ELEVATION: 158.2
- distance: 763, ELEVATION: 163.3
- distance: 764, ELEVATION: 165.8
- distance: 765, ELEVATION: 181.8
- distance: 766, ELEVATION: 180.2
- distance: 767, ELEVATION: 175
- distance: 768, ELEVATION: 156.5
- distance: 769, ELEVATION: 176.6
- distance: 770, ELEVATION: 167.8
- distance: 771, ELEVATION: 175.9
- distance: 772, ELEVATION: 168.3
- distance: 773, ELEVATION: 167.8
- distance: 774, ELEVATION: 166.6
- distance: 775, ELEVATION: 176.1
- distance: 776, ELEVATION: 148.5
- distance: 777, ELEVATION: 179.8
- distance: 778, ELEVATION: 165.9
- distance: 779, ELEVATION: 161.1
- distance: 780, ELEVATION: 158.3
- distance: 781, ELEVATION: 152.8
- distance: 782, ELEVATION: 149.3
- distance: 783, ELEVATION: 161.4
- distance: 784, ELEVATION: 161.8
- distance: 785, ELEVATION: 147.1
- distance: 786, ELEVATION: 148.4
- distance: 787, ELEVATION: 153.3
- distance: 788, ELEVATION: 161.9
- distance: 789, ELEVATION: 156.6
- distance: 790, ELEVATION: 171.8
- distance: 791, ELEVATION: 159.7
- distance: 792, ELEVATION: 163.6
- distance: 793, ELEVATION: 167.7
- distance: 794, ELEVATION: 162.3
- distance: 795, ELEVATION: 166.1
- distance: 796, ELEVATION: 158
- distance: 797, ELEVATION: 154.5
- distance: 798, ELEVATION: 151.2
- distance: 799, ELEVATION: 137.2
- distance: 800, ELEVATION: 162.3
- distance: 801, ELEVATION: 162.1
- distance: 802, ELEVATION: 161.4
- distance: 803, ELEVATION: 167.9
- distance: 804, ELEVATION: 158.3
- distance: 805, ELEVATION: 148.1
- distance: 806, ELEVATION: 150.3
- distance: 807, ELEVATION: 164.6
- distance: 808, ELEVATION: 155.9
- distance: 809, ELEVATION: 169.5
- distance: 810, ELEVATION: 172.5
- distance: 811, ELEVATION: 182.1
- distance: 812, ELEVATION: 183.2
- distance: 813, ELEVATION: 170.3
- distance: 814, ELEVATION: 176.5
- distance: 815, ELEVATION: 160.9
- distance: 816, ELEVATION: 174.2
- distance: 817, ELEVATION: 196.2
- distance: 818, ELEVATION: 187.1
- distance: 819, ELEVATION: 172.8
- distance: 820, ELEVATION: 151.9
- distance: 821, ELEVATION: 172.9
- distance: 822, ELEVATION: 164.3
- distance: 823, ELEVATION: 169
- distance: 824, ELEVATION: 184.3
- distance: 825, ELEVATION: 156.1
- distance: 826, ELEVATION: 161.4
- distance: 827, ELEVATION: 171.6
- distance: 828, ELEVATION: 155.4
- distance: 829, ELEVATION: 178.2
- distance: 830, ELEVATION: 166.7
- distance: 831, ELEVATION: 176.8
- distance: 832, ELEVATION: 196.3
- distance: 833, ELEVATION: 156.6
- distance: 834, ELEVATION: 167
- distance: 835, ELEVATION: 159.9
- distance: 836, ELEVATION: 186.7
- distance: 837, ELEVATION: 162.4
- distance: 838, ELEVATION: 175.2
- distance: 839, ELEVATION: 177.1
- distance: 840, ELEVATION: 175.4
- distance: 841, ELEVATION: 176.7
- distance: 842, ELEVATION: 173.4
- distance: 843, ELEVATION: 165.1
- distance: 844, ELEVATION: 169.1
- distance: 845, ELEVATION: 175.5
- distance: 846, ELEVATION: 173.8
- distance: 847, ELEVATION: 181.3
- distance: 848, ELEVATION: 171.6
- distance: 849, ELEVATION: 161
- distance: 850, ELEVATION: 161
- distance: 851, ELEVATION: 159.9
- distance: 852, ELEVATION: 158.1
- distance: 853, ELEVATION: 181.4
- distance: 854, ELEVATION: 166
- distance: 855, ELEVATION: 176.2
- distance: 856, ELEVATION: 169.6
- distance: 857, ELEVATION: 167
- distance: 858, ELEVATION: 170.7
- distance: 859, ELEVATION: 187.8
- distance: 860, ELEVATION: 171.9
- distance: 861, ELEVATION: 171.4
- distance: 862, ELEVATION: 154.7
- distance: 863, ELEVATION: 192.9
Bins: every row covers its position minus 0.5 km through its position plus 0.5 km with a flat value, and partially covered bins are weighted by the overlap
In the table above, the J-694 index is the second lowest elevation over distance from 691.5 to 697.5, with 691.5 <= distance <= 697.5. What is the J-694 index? 149.6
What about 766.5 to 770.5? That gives 167.8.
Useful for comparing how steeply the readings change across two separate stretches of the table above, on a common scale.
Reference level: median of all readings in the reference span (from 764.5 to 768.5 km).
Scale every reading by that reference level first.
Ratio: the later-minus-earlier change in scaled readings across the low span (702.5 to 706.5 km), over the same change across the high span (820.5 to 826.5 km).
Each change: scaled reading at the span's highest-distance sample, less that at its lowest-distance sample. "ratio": 1.4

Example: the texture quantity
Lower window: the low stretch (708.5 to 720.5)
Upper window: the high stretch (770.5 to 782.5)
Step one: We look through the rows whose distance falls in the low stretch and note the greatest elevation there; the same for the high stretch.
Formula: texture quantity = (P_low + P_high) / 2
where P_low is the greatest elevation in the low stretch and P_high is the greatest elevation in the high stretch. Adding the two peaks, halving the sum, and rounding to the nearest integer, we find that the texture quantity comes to 181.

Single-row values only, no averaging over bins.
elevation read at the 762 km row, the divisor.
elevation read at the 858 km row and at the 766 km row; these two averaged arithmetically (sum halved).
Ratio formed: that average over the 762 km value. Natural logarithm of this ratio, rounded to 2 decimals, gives 0.10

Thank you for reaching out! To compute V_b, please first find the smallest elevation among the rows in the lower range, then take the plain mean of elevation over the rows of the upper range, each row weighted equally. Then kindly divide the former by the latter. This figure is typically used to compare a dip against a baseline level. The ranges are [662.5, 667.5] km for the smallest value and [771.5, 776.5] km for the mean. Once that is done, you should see 0.97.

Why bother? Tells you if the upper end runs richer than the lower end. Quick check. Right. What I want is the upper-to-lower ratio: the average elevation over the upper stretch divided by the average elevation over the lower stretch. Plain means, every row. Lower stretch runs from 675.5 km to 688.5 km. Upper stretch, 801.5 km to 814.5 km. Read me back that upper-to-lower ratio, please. 0.96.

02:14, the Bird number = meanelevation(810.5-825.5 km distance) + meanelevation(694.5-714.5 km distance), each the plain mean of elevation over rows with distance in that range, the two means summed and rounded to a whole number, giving 337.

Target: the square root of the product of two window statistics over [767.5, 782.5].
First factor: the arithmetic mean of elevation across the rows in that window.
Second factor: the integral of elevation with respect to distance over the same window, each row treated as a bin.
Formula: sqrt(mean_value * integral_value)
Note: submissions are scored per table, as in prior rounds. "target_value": 638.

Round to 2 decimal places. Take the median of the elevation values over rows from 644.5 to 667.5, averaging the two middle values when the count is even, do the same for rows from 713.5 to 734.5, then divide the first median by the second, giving 0.92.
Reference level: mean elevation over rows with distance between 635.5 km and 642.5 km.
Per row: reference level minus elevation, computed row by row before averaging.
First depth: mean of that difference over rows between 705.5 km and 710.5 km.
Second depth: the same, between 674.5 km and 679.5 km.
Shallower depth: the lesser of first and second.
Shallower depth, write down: -30.3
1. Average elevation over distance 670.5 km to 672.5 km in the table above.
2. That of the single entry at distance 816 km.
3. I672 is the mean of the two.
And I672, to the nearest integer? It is 177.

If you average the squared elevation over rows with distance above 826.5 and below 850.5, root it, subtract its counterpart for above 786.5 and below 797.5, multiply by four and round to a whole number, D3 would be 41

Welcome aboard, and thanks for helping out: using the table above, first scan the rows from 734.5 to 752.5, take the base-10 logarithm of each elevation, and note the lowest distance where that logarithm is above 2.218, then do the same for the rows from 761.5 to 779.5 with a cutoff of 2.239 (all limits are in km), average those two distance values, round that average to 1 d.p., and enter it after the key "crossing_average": 750.0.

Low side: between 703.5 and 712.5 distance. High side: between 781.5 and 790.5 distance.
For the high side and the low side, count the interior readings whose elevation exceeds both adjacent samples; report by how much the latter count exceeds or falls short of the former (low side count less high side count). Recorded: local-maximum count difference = 0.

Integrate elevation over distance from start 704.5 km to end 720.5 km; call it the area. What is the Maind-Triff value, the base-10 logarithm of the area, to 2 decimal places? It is 3.42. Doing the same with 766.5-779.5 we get 3.34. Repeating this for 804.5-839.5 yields 3.77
